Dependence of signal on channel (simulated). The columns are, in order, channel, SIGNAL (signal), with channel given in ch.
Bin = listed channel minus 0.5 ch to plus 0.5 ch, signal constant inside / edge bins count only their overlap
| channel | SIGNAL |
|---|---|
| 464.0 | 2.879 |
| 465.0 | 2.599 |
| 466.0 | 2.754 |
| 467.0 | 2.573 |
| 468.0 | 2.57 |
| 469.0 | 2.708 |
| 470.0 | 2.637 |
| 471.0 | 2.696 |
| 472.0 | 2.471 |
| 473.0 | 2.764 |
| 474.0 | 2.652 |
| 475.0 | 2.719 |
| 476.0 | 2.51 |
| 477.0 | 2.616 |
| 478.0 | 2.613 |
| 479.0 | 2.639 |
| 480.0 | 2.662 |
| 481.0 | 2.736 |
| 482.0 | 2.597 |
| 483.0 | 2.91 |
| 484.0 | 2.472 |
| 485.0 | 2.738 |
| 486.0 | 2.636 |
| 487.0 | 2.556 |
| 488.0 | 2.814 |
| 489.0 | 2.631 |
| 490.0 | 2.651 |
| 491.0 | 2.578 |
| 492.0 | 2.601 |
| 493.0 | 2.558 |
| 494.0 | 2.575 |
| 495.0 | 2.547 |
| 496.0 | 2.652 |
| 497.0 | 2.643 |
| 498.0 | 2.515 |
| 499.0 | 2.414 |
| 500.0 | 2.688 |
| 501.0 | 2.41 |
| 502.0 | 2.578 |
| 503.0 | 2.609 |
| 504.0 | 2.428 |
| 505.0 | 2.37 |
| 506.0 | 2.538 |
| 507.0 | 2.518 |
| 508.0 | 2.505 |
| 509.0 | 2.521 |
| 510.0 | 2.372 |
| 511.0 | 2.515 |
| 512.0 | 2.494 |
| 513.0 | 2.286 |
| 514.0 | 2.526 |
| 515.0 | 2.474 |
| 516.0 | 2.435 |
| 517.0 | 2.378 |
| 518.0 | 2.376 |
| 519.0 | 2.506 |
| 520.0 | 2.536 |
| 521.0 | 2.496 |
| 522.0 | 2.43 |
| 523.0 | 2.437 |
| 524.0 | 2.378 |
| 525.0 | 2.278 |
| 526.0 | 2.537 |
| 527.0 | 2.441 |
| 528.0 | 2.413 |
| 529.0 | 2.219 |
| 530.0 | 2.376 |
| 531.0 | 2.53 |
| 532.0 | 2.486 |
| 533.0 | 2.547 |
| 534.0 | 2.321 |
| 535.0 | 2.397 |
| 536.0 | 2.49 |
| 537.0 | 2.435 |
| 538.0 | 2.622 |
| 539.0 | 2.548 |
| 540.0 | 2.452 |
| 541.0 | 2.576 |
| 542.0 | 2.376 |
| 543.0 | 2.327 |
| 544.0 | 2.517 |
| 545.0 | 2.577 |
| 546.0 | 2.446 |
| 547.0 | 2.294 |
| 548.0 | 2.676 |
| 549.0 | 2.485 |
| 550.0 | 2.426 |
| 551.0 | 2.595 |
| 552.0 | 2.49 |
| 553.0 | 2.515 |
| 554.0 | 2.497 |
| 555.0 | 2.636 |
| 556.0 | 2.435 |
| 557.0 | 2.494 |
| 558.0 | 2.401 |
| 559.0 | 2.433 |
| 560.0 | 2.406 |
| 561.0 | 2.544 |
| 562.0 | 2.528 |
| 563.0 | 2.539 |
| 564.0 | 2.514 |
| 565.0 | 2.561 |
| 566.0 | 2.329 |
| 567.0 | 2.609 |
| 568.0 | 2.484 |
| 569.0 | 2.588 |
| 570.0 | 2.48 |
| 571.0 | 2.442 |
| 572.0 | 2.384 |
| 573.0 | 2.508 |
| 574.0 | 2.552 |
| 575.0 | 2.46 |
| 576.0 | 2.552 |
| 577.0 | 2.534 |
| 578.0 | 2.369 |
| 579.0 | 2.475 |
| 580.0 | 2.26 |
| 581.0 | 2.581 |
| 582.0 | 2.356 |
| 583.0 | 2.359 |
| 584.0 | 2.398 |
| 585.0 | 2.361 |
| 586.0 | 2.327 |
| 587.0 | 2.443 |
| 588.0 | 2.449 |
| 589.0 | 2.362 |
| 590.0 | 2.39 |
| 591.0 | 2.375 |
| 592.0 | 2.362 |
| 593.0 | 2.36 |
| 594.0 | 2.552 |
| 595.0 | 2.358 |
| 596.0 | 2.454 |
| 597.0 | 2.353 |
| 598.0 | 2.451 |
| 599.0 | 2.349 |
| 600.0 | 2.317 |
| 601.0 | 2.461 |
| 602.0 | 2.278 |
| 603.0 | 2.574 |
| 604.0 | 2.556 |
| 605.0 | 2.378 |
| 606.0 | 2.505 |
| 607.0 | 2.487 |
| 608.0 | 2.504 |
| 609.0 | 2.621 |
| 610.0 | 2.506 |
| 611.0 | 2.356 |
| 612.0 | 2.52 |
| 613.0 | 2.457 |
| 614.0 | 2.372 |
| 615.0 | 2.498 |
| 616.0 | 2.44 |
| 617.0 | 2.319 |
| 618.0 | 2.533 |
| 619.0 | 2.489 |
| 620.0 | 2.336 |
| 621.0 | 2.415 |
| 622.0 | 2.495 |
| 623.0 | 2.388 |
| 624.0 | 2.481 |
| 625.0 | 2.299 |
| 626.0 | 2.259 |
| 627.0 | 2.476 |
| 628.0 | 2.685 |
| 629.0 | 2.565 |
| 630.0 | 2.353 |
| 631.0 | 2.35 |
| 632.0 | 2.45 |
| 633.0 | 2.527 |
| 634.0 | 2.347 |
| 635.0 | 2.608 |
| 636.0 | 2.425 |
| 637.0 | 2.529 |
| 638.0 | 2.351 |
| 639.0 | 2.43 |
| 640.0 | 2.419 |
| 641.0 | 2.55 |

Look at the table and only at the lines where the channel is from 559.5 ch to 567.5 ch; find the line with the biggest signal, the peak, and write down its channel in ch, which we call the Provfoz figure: 567.0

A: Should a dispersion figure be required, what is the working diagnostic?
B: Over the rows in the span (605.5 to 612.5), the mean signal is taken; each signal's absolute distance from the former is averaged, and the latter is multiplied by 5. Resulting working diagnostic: 0.22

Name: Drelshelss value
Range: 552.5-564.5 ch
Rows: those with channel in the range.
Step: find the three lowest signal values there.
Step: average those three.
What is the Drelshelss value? 2.41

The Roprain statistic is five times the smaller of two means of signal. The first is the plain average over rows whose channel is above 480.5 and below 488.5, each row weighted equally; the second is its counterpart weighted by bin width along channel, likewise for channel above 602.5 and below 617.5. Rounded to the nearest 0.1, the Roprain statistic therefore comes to 12.4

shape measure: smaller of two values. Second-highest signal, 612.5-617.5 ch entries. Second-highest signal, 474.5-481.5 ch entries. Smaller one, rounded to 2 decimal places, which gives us 2.46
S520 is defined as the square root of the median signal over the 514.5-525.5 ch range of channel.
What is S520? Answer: 1.56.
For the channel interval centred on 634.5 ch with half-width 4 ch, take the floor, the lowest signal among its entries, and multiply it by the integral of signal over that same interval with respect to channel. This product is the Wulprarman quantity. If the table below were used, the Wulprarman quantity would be 46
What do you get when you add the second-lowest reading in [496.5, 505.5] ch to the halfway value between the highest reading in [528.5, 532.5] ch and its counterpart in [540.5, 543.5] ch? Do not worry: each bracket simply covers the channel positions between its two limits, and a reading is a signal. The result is 4.96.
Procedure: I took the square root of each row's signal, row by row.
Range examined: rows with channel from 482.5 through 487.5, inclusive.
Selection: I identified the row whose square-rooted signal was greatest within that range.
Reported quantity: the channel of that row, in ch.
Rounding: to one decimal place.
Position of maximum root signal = 483.0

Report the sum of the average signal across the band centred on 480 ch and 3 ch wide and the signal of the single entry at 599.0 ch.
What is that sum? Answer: 5.03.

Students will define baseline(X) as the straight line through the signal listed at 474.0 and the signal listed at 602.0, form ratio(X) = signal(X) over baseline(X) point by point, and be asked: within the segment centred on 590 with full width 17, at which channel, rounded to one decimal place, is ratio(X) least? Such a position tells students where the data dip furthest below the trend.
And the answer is 586.0 ch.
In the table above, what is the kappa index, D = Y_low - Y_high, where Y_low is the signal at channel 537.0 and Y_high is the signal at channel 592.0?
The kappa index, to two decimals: 0.07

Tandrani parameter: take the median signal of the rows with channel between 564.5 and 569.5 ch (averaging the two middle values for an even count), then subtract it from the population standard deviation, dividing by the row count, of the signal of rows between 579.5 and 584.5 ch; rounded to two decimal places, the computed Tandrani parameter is -2.46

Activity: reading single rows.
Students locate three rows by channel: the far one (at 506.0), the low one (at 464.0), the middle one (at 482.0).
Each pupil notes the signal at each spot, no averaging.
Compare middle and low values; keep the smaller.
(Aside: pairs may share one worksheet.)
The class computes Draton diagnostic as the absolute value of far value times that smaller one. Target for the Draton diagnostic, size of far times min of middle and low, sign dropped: 6.59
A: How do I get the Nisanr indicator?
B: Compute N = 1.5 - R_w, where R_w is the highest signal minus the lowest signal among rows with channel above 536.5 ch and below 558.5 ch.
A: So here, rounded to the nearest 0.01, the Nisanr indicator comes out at 1.12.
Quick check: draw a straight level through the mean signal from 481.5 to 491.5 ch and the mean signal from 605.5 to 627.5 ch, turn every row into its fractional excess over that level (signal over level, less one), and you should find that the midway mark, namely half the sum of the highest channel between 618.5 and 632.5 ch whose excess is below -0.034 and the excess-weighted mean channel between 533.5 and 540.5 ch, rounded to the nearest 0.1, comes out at 580.9 ch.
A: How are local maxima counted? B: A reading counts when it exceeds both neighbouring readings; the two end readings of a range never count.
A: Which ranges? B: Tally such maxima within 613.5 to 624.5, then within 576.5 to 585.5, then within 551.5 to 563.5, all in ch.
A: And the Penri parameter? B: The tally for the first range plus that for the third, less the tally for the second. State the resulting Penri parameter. 5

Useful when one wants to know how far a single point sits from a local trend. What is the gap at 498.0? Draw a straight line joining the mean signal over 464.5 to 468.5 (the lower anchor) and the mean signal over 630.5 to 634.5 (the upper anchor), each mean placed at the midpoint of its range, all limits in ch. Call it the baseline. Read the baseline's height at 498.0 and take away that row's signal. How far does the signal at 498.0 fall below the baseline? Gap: 0.07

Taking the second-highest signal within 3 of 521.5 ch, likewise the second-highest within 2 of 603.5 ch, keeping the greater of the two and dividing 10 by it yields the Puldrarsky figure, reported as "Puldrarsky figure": 3.91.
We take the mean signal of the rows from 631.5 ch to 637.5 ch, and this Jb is 2.481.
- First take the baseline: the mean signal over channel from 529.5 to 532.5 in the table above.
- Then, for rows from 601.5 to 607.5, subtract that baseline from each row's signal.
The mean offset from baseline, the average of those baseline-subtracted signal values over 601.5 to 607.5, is 0.00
